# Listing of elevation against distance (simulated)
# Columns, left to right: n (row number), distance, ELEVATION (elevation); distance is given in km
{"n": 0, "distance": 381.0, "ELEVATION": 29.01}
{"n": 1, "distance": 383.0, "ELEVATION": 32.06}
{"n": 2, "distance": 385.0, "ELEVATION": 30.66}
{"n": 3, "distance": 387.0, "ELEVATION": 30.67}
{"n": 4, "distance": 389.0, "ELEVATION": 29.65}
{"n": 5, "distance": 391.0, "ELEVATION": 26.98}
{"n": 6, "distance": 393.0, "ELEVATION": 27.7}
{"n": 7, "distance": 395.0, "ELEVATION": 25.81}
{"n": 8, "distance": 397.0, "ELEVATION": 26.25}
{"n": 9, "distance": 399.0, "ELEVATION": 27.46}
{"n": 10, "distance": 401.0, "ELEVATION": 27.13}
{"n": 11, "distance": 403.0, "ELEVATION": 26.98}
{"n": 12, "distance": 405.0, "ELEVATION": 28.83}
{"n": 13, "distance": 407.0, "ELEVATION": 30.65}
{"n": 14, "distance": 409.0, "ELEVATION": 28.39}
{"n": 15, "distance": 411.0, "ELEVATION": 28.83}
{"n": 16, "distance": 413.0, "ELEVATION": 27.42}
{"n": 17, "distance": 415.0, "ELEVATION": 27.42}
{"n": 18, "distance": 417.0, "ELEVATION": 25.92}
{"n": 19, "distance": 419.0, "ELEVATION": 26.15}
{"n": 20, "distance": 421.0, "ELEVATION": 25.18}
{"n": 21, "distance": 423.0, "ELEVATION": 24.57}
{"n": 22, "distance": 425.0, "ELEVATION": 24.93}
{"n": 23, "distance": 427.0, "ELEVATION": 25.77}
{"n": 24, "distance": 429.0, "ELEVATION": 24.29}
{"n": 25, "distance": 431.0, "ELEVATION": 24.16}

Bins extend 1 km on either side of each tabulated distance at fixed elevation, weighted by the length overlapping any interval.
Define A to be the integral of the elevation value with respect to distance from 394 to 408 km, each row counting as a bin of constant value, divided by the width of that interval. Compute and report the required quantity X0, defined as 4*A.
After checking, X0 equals 110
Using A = 27.6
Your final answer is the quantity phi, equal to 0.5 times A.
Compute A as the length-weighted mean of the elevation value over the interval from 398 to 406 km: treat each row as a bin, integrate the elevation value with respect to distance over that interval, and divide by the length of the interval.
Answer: 13.8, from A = 27.6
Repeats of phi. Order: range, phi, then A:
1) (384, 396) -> 14.3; 28.6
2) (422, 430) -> 12.4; 24.9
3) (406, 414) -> 14.4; 28.8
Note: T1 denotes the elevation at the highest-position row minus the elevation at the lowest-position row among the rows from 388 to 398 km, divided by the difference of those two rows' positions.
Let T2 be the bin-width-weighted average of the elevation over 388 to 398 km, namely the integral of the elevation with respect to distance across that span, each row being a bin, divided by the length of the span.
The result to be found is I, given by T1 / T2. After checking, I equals -0.016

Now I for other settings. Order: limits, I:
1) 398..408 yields 0.014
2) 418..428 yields -0.002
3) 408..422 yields -0.010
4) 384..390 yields -0.008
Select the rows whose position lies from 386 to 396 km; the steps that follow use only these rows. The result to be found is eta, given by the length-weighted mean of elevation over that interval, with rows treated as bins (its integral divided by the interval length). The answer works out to 28.2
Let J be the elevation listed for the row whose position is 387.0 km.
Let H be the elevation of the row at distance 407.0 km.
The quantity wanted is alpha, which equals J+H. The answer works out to 61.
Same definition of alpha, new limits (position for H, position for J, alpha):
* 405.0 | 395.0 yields 55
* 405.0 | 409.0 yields 57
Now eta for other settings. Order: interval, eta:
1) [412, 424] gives 26.1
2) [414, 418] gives 26.7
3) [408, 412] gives 28.6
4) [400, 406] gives 27.6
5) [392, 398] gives 26.6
